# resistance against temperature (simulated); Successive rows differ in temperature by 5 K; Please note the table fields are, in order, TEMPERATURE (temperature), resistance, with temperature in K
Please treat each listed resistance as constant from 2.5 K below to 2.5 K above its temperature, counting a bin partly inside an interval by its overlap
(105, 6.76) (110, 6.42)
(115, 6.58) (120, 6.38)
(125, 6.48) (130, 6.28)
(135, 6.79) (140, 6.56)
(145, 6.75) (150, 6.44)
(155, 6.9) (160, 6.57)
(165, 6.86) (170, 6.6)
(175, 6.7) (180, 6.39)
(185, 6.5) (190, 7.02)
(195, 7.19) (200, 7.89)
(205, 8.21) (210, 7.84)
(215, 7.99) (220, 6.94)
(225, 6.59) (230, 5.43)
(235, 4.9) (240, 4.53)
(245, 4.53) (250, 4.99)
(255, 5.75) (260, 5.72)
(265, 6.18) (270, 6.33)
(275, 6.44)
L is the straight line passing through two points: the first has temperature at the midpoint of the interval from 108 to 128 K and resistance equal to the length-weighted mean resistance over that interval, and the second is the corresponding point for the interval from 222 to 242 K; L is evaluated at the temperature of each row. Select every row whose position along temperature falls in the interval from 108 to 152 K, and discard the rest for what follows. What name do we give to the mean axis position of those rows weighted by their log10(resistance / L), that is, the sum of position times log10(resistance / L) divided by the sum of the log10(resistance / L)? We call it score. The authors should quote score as 143.3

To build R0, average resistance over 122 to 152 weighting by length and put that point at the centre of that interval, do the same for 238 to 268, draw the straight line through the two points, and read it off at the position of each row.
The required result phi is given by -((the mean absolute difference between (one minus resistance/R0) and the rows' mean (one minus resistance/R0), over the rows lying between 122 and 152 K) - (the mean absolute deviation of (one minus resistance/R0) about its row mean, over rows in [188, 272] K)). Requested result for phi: 0.13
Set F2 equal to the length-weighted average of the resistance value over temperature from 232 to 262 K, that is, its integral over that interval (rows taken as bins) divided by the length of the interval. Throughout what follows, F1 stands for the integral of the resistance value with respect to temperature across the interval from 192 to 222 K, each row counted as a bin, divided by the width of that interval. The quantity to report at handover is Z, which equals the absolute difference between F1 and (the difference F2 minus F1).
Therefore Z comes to 10.3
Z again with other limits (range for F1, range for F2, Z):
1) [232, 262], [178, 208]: 2.9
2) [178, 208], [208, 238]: 7.9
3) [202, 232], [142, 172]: 7.7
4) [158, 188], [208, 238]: 6.7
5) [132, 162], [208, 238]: 6.8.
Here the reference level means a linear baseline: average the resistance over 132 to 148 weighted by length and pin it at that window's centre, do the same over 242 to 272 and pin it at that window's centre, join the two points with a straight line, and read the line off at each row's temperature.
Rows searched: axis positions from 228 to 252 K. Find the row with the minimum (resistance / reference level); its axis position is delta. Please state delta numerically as 240 K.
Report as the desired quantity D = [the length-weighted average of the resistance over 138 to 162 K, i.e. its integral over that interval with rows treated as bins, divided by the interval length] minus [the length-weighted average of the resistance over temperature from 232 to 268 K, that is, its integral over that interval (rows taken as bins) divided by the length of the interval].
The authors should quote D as 1.4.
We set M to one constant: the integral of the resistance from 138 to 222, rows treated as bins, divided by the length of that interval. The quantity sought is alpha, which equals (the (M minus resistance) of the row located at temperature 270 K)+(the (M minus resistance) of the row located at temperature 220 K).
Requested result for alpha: 0.8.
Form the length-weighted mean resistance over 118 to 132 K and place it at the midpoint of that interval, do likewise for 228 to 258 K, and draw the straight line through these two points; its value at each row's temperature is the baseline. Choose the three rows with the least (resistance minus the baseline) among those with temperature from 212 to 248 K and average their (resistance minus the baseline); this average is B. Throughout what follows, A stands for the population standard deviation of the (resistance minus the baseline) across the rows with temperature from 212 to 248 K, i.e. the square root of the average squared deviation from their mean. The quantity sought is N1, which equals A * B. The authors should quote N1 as -0.5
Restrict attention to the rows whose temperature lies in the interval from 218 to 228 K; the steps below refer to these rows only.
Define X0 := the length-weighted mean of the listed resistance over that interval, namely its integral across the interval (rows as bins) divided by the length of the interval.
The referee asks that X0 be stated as 6.69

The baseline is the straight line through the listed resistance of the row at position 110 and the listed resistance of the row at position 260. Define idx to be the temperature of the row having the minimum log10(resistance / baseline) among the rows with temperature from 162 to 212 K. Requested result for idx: 180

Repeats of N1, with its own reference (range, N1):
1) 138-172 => 0.1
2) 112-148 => 0.0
